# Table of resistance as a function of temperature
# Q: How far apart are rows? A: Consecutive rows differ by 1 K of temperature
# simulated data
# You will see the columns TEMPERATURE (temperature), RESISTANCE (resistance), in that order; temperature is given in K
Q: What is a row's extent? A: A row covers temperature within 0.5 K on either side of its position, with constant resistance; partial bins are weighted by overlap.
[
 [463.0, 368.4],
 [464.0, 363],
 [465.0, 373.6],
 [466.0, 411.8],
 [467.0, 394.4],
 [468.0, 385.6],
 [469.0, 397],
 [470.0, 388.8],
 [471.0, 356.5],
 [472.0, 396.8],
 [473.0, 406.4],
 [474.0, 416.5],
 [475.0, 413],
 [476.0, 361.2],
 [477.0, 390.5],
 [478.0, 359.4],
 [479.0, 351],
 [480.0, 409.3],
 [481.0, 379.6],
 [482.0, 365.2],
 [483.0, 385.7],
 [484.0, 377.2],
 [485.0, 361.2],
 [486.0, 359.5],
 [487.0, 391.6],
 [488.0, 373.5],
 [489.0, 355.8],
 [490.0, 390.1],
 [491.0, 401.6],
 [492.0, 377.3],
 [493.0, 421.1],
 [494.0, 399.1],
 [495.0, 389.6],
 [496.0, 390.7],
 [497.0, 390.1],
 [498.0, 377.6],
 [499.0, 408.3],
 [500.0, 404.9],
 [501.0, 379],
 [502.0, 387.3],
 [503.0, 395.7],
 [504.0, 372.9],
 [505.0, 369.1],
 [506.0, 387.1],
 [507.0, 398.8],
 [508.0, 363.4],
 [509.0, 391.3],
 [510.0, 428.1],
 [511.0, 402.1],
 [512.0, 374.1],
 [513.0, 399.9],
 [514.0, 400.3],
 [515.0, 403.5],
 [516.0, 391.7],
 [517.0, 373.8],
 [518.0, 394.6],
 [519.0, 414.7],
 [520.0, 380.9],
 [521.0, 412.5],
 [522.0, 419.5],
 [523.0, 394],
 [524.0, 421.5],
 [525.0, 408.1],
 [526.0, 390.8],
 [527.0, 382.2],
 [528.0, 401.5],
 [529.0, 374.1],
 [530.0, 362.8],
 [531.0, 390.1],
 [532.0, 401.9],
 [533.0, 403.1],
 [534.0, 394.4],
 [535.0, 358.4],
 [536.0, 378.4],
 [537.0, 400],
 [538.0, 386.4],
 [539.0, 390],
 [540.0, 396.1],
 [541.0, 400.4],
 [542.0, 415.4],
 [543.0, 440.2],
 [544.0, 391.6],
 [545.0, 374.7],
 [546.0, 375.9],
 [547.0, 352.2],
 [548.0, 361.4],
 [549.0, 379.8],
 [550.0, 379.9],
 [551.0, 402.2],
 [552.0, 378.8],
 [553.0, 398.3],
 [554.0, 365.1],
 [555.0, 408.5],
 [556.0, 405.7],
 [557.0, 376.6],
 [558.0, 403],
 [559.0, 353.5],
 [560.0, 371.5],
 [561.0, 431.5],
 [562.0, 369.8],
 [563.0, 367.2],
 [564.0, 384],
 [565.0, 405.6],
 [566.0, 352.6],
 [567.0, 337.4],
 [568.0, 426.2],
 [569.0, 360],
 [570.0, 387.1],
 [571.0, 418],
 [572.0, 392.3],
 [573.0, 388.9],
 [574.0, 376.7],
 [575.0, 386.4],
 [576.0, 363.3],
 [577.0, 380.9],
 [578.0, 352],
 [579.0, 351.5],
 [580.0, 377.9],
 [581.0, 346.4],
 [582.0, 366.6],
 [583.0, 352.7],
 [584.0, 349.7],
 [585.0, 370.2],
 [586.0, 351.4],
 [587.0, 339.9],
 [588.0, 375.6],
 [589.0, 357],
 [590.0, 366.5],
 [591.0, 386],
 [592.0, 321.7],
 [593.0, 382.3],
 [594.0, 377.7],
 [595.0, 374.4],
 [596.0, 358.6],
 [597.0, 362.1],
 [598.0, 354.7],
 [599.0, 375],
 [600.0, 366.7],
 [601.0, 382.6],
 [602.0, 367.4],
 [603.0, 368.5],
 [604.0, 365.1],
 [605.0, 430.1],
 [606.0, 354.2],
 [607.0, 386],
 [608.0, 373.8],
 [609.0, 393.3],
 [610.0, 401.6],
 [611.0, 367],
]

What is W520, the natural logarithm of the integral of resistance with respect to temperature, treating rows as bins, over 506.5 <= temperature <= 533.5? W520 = 9.3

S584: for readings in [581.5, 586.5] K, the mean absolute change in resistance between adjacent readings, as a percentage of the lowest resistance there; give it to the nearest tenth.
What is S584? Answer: 4.0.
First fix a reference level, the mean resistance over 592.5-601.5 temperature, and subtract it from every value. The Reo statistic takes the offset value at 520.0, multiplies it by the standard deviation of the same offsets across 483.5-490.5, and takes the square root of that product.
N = 12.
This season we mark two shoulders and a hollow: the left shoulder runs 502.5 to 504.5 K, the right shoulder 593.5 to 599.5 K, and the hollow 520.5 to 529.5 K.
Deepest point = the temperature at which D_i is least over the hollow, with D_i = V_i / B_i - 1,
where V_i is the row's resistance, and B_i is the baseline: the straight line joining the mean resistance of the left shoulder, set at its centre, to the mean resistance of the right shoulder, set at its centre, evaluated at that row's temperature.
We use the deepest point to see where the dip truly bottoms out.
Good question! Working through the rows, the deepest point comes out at 529.0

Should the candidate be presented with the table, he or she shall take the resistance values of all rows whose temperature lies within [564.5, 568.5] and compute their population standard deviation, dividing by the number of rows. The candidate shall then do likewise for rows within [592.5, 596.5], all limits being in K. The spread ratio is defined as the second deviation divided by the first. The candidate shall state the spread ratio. 0.24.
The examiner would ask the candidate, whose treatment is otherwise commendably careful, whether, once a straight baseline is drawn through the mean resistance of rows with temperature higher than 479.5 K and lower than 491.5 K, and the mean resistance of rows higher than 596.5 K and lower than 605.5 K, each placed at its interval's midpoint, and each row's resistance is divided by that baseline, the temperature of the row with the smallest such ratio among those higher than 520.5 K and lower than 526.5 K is 526.0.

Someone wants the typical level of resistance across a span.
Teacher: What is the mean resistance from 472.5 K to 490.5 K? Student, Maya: 380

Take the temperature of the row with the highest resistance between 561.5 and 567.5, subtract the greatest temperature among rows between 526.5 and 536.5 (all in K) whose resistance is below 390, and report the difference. 29 K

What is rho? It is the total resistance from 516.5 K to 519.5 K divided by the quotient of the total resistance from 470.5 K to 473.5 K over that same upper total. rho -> 1207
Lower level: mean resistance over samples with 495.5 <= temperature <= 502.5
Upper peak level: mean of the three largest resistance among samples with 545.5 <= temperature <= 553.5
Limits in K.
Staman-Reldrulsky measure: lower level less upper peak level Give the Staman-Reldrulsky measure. -2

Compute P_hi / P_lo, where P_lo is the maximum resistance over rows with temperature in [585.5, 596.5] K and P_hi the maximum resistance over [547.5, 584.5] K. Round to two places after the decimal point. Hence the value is 1.12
